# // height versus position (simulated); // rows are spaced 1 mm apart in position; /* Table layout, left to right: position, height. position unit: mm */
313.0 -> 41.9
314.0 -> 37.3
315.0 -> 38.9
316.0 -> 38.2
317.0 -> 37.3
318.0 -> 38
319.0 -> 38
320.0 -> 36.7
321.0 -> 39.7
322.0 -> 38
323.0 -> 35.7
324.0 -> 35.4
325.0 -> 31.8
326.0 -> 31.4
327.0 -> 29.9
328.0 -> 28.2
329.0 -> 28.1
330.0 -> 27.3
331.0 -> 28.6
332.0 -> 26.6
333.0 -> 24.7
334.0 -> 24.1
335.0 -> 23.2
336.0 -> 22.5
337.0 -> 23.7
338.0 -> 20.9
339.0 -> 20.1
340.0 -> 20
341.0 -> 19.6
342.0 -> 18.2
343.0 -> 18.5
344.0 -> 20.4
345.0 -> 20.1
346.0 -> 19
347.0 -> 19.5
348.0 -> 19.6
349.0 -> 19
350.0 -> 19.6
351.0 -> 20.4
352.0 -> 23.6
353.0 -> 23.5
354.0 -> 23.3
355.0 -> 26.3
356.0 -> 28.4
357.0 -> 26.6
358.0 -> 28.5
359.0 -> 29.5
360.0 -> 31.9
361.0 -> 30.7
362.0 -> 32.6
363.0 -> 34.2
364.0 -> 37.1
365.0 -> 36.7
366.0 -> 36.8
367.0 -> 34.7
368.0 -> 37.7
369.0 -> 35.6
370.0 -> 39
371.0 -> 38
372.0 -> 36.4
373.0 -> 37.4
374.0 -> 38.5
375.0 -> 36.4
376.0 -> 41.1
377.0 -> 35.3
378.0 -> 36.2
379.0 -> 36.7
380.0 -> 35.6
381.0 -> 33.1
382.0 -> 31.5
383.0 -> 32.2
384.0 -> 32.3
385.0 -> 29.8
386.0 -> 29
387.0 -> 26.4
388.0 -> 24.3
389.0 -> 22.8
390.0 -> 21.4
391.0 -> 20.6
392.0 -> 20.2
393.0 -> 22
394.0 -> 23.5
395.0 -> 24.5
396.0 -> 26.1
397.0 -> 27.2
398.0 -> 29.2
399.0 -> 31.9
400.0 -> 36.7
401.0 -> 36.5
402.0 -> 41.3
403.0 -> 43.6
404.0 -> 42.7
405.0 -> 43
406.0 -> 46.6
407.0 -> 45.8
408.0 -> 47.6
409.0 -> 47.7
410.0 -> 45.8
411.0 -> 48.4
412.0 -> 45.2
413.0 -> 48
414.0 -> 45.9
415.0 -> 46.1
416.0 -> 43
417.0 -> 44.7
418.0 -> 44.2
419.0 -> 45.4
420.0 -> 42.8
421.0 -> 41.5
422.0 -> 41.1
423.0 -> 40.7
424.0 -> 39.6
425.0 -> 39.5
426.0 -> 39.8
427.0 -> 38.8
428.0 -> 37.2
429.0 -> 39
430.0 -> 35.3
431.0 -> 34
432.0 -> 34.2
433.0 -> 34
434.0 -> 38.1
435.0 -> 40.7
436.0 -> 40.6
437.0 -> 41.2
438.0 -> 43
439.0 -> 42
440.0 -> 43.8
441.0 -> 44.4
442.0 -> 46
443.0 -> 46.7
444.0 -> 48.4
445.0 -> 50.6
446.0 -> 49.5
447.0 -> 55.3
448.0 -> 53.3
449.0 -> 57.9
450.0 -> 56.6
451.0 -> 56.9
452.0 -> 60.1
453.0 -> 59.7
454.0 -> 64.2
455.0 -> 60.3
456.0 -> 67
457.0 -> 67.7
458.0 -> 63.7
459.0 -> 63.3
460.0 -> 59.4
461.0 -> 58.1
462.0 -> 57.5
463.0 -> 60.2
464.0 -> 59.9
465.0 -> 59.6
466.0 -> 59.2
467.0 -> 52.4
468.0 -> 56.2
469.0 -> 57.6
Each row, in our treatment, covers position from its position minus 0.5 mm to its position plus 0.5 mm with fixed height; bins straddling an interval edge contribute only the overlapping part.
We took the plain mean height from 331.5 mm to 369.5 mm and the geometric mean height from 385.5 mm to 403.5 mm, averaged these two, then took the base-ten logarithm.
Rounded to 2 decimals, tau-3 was 1.42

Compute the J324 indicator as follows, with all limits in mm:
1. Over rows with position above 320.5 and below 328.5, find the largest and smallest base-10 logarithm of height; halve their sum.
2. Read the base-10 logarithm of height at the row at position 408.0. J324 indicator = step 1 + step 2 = 3.20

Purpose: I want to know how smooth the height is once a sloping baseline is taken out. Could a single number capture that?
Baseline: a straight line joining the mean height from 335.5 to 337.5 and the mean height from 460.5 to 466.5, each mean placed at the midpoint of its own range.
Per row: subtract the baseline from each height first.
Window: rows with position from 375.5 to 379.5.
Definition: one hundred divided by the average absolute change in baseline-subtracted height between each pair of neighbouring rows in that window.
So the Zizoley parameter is 43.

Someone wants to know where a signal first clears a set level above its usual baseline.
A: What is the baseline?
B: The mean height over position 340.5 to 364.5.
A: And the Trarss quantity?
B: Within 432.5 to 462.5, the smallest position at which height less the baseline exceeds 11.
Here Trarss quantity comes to 434.0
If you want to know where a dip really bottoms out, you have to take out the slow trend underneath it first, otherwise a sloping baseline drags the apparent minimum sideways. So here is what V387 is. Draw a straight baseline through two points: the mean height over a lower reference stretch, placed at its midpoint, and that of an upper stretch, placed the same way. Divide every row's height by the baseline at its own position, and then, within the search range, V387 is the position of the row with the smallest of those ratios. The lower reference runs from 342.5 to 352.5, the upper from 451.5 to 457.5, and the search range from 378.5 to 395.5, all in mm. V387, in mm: 392.0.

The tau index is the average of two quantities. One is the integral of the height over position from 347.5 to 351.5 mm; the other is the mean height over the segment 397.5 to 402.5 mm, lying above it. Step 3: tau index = 57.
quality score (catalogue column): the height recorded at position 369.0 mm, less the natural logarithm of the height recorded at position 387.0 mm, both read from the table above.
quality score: 32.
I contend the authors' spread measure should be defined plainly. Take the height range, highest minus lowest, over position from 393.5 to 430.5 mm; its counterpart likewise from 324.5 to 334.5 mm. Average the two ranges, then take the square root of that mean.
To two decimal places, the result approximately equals 4.04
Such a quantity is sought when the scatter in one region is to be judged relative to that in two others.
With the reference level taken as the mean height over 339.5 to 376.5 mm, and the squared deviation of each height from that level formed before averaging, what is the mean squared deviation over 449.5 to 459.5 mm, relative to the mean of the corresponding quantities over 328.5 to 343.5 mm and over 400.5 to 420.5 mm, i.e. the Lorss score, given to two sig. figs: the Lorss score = 7.3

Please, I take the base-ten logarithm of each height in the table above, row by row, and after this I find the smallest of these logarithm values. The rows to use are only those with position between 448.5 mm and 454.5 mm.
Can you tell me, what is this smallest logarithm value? 1.75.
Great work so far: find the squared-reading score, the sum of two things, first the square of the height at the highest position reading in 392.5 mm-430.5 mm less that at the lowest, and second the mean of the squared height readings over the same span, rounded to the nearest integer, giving 2390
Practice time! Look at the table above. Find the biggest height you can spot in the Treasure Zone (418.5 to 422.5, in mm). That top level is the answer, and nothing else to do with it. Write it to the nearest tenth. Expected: 45.4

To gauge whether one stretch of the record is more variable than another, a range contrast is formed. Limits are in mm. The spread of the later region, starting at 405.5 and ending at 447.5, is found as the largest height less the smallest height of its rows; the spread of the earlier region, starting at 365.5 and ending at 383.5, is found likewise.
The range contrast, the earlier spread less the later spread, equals -12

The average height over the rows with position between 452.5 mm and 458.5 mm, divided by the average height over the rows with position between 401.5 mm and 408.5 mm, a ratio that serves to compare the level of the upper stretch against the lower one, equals 1.44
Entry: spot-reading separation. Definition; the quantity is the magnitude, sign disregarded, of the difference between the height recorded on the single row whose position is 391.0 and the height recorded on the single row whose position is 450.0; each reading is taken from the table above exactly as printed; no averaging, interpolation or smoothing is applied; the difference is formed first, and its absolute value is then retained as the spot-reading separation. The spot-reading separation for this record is 36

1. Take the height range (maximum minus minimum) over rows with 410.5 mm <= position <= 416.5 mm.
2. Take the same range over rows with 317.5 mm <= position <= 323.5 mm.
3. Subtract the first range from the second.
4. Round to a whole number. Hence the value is -1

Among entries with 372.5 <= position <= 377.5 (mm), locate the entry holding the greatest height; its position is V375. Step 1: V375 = 376.0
